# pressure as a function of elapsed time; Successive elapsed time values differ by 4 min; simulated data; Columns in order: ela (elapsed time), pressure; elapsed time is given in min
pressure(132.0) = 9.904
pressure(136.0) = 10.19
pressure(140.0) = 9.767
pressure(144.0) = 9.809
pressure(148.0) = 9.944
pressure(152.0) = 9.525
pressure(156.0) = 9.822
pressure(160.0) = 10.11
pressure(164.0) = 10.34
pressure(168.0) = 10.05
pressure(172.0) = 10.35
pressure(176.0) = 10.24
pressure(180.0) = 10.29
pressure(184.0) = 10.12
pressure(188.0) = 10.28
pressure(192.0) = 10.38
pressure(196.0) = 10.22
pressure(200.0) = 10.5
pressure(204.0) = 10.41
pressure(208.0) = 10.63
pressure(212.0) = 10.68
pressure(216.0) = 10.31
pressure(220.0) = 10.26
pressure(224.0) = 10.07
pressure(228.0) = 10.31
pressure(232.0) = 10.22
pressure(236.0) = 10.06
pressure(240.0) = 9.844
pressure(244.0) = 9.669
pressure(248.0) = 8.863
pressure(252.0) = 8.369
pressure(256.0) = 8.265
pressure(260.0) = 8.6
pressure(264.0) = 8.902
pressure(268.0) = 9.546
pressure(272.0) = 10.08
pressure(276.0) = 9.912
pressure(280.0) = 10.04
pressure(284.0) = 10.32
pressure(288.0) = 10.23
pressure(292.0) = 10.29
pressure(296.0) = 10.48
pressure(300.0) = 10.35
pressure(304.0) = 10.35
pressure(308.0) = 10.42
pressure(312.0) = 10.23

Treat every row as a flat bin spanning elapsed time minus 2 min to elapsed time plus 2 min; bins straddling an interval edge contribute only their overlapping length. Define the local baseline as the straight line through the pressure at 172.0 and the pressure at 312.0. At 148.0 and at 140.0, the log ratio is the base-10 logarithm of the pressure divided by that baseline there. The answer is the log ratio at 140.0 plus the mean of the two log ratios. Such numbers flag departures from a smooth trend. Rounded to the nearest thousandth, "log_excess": -0.049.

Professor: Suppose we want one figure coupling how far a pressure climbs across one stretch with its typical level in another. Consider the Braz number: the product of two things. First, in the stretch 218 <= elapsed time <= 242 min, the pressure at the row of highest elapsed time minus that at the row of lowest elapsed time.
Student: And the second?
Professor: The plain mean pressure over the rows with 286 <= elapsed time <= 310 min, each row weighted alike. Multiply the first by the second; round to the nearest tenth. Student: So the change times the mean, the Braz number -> -4.3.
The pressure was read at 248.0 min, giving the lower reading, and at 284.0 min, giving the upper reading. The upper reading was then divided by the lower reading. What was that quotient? 1.16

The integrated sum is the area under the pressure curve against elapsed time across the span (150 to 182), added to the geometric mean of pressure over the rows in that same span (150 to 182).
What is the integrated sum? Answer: 333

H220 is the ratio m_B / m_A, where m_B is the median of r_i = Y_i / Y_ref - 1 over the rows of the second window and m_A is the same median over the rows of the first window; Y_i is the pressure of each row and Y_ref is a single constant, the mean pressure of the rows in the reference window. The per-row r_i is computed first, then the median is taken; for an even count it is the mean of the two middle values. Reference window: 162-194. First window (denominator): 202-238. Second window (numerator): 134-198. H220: -1.9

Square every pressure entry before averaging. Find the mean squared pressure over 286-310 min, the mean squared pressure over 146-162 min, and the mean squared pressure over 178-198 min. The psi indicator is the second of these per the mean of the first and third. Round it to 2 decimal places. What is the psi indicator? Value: 0.91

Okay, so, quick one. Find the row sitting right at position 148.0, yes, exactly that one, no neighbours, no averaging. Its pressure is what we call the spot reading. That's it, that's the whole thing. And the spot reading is 9.944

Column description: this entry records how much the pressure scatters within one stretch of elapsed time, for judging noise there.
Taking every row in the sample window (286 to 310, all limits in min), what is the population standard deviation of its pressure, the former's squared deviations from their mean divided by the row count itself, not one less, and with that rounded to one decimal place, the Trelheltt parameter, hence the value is 0.1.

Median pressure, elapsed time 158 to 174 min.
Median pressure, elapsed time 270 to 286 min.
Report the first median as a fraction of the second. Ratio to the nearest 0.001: 1.016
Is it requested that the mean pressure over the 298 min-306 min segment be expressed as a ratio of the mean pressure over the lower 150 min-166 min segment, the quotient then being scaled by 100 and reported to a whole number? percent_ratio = 104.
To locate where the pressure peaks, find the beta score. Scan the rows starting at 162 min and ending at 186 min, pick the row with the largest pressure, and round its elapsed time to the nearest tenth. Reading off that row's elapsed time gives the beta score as 172.0 min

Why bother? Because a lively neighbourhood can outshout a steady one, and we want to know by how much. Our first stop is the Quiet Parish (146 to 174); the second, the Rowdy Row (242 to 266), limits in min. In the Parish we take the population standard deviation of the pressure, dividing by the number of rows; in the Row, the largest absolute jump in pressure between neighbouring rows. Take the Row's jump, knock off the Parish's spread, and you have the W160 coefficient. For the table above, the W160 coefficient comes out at 0.54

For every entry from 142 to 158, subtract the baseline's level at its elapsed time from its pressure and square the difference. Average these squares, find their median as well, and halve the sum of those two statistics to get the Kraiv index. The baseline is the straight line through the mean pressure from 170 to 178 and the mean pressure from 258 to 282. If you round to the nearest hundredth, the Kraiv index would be 0.50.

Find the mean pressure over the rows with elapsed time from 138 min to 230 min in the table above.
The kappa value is 10.2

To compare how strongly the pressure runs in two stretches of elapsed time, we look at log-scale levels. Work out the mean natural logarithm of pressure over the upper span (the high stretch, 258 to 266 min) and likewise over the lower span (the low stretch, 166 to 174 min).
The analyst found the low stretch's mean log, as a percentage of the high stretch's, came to 107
